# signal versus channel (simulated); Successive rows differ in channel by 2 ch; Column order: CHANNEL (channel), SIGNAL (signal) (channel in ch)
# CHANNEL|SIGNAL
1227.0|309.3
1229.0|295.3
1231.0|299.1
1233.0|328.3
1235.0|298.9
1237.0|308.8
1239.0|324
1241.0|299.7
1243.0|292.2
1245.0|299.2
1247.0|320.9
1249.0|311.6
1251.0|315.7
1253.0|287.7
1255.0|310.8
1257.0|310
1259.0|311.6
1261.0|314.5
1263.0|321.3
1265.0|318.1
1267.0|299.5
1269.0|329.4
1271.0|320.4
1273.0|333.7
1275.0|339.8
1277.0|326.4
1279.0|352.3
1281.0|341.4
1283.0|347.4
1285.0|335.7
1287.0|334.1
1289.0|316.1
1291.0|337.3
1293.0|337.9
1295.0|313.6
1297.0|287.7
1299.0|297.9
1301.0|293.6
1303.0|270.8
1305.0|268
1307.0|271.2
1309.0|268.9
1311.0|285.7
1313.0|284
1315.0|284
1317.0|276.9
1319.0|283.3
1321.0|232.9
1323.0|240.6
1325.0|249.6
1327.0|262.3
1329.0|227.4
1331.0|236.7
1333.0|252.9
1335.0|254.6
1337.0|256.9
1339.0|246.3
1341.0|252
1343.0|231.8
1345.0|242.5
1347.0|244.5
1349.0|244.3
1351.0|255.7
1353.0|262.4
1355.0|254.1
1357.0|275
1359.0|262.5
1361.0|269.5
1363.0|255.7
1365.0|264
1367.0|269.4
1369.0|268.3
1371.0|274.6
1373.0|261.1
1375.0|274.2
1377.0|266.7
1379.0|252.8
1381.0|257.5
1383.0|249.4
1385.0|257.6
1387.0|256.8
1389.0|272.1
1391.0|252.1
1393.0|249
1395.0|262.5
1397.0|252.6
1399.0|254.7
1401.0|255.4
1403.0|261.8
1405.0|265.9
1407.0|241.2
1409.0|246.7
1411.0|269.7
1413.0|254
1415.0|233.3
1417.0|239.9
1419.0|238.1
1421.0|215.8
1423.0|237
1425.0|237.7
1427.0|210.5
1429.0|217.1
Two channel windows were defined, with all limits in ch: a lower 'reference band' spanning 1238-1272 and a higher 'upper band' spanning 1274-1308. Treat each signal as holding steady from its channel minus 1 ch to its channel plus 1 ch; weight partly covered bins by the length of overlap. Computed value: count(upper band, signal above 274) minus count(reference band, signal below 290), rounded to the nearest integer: 13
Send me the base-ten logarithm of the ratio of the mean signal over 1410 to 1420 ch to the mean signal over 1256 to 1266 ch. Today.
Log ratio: -0.11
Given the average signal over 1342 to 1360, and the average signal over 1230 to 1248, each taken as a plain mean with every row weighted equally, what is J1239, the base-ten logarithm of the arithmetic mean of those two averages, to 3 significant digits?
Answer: 2.45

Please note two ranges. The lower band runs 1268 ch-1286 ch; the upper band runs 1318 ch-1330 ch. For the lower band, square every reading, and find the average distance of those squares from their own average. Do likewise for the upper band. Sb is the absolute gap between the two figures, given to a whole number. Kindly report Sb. 2637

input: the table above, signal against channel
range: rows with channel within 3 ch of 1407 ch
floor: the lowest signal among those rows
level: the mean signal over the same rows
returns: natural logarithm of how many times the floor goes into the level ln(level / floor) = 0.041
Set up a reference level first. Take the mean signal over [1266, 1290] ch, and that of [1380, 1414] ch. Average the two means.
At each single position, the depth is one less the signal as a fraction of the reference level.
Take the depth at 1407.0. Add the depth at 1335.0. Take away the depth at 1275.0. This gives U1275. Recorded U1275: 0.47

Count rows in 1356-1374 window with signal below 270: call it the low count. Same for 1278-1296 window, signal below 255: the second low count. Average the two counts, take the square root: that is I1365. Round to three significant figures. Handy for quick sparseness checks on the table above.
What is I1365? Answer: 1.87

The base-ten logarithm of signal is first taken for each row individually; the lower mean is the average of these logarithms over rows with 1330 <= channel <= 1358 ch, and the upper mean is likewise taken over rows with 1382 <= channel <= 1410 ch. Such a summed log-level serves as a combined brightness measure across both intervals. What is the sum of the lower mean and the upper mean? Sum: 4.81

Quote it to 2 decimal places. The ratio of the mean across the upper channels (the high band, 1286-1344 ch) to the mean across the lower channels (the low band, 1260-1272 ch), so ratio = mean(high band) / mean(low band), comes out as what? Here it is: 0.86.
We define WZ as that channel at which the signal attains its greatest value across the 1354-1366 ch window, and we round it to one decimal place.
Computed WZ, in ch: 1357.0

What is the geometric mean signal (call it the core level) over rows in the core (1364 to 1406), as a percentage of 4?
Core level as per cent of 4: 6519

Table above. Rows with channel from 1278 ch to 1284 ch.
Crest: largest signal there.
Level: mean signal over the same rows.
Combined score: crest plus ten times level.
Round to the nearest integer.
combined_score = 3823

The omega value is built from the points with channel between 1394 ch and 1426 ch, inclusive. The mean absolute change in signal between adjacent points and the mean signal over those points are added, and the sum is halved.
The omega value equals 129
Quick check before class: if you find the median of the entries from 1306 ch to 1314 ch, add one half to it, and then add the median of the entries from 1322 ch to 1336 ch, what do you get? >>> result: 528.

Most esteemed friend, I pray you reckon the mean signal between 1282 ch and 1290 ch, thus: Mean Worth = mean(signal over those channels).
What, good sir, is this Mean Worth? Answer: 333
